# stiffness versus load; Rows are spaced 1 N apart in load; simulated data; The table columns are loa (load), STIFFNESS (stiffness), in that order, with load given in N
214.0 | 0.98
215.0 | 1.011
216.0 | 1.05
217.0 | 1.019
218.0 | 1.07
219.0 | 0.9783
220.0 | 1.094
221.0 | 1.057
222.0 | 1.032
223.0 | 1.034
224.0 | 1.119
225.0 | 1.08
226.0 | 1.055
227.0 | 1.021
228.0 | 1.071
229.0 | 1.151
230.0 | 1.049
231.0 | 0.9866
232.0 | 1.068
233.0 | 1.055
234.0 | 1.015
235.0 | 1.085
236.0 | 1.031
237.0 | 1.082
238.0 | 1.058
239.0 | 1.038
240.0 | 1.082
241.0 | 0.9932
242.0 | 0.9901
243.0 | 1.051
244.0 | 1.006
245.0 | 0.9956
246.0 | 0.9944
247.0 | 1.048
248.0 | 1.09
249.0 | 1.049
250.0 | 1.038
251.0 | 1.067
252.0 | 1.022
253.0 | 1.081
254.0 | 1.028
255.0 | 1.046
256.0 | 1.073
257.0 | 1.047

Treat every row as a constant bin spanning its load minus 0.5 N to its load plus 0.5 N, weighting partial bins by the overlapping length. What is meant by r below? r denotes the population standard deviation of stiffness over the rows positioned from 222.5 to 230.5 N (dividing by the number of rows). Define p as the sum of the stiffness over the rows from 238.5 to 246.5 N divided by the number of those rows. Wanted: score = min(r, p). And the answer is 0.0409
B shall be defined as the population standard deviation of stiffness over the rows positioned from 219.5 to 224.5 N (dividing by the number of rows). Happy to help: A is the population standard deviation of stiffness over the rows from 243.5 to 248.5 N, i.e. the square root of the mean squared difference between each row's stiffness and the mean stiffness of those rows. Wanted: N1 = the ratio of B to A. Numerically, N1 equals 0.9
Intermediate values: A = 0.037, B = 0.034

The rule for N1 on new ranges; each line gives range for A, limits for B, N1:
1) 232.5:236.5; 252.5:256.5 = 0.8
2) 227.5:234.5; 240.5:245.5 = 0.5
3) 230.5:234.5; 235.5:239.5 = 0.6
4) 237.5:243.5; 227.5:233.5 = 1.4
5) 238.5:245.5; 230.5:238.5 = 1.0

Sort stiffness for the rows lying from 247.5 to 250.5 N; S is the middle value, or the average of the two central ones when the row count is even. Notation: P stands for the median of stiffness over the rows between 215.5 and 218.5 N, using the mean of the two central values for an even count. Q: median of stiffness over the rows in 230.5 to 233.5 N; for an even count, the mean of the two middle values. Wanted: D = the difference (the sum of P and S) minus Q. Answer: 1.04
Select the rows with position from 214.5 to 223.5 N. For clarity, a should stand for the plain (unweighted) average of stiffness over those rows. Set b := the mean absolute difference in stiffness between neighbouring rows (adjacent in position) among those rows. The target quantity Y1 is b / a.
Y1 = 0.047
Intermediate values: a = 1.04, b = 0.049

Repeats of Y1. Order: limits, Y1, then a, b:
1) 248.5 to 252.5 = 0.027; 1.04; 0.028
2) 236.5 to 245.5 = 0.036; 1.03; 0.037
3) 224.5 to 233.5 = 0.053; 1.06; 0.056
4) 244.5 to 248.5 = 0.031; 1.03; 0.032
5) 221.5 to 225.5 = 0.039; 1.07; 0.042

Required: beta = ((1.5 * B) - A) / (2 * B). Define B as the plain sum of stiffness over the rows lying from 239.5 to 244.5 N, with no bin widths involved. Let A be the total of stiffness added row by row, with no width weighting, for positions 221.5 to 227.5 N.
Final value 0.13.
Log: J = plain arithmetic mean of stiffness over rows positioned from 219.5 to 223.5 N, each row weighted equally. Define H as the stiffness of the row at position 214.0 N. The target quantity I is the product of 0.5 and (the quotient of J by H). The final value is 0.538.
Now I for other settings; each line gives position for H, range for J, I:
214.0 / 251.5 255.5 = 0.533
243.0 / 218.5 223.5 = 0.494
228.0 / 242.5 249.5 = 0.482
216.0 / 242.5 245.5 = 0.485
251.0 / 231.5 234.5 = 0.490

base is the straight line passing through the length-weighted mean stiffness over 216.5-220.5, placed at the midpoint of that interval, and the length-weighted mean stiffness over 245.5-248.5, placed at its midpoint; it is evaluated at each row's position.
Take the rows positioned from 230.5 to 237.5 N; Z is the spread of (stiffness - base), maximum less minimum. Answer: 0.10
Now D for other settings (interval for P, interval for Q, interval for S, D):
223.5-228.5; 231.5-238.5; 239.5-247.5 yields 1.01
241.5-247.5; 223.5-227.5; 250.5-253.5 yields 1.00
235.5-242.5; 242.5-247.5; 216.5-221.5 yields 1.09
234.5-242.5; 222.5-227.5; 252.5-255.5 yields 1.04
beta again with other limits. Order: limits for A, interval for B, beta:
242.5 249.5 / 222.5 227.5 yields 0.07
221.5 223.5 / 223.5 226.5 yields 0.43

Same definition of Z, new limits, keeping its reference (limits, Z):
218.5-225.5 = 0.14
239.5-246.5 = 0.09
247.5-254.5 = 0.07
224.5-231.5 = 0.16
